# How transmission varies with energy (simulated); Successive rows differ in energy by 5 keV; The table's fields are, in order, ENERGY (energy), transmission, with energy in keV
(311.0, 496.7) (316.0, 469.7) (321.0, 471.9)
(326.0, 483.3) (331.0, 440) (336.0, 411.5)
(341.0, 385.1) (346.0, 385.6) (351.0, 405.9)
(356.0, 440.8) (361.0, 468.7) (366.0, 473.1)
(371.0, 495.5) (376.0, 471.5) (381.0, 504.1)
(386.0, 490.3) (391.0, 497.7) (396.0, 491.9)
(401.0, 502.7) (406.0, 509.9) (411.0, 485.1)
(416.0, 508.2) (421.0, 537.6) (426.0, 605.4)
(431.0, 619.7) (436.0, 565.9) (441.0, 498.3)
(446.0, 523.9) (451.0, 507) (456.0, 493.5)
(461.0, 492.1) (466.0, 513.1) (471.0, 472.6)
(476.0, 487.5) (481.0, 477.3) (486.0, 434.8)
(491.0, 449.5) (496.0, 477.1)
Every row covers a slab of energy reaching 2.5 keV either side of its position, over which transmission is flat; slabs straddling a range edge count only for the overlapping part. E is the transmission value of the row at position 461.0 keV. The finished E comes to 492.1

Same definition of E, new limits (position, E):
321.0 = 471.9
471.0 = 472.6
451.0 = 507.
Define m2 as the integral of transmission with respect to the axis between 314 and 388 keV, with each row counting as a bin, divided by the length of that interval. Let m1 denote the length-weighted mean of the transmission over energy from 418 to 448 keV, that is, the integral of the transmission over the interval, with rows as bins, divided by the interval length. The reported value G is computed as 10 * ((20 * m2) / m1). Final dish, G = 162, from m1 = 558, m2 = 453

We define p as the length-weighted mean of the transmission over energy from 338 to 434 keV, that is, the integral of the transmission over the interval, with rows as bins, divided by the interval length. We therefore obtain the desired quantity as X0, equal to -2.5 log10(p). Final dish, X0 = -6.72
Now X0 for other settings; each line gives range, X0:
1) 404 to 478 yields -6.79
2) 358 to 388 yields -6.71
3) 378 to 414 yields -6.74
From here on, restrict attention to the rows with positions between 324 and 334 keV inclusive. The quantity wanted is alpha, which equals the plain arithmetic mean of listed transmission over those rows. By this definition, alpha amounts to 462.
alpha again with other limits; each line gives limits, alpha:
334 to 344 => 398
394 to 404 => 497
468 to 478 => 480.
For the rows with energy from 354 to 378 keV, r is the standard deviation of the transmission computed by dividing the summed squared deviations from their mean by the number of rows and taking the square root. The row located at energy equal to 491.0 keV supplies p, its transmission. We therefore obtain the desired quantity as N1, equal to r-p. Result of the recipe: -432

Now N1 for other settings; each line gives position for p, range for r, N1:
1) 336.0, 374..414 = -400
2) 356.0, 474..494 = -420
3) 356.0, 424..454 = -394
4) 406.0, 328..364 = -481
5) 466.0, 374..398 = -502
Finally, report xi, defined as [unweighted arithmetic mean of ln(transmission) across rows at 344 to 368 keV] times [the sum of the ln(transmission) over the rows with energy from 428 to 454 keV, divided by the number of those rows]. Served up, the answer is 38.2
